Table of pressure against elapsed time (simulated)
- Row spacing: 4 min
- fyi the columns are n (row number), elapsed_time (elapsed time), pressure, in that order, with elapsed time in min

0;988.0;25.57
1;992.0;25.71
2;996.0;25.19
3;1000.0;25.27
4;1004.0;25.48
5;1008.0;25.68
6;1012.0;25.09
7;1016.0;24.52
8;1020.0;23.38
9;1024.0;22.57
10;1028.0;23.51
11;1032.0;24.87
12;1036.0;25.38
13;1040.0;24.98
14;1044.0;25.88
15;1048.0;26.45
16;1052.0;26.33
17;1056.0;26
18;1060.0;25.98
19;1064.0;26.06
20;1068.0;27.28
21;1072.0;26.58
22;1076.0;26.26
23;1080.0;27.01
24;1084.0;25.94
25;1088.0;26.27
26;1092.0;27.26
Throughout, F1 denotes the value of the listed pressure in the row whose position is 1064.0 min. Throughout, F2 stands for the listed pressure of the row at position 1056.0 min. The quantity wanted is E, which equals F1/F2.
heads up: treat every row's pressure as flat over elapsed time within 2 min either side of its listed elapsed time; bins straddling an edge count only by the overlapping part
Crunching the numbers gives 1.00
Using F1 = 26.06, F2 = 26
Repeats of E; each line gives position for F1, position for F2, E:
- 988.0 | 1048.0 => 0.97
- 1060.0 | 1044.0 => 1.00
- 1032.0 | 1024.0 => 1.10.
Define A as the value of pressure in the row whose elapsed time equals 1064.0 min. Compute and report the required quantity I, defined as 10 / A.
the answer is 0.384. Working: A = 26.06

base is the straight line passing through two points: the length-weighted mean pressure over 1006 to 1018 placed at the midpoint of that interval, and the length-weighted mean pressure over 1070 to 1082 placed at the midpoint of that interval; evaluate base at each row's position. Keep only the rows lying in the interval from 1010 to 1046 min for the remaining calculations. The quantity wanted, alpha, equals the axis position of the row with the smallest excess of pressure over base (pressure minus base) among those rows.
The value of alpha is 1024.0 min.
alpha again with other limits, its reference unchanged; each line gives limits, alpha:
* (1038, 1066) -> 1040.0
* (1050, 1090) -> 1084.0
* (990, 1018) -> 1016.0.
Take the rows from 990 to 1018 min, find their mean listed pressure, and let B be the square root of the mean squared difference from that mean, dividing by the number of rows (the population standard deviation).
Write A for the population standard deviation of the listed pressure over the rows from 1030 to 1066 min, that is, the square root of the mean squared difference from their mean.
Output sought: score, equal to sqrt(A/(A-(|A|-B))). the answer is 1.19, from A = 0.53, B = 0.38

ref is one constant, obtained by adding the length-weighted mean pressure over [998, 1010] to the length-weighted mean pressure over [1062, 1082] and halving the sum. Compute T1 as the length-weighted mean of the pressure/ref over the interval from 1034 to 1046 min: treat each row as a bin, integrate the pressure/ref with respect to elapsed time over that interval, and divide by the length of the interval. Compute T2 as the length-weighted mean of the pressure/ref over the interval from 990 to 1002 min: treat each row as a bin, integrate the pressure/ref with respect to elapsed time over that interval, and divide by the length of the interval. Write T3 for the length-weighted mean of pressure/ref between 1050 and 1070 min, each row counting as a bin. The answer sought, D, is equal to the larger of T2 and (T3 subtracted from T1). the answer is 0.97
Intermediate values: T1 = 0.98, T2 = 0.97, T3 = 1.010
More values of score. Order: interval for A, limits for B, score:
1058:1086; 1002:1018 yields 1.05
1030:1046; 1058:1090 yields 0.93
